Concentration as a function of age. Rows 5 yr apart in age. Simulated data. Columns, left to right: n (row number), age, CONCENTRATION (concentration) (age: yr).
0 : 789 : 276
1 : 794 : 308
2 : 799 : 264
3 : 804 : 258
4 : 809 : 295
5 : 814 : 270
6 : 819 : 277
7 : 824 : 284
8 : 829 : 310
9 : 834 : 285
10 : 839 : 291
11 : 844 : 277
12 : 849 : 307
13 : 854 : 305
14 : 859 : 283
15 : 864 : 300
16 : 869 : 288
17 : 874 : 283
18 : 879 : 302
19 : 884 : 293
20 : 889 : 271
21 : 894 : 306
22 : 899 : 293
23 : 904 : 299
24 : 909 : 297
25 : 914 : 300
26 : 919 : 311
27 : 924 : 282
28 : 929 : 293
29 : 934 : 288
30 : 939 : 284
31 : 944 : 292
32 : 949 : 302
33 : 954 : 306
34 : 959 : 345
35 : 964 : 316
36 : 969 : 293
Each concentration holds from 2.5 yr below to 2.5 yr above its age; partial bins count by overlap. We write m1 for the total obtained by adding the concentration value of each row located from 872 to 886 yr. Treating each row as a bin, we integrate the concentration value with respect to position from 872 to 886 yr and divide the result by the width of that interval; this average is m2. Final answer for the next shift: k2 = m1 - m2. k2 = 585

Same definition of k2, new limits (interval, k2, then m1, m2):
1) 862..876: 581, 871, 290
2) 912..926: 595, 893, 298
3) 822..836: 585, 879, 294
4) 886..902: 580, 870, 290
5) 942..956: 600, 900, 300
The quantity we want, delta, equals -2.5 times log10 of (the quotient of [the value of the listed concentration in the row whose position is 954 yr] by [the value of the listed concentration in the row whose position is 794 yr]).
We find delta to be 0.007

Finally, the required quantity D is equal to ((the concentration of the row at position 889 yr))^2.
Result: 73441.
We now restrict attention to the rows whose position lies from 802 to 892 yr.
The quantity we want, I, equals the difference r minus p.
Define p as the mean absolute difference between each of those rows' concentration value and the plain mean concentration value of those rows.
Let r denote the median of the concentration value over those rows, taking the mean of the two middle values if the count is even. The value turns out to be 275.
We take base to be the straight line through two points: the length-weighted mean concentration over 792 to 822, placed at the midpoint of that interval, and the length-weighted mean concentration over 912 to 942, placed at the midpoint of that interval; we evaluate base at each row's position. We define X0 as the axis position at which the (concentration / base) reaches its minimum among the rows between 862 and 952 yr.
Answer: 889 yr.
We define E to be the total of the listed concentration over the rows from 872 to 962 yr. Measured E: 5347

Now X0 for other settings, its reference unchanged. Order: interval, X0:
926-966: 939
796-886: 804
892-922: 899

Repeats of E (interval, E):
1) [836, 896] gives 3506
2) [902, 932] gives 1782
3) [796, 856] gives 3423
